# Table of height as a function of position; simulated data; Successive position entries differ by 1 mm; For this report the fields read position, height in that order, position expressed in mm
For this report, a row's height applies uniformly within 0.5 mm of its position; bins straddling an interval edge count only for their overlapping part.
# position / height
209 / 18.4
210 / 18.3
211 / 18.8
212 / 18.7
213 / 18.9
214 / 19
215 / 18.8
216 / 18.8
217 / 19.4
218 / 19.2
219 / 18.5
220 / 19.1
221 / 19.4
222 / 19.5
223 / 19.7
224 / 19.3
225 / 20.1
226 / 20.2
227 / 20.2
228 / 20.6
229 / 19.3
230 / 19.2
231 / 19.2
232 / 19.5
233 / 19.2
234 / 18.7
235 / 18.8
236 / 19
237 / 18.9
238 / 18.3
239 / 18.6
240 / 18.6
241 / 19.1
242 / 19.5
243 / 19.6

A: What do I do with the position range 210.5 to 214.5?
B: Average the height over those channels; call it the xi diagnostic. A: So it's 18.85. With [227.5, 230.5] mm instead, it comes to 19.70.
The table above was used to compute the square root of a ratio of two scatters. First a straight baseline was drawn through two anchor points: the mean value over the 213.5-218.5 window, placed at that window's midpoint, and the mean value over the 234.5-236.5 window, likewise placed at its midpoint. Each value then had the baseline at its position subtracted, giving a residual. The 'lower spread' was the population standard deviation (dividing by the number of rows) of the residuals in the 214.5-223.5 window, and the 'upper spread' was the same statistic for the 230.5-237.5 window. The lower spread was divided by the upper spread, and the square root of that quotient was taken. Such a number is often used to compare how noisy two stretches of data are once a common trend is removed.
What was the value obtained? 1.24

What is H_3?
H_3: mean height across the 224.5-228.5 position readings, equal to 20.3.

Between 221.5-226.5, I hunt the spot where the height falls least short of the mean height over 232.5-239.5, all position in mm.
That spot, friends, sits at 226 mm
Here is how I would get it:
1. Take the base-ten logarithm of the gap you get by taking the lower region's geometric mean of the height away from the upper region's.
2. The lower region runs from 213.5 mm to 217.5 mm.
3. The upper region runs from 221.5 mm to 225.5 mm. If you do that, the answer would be -0.19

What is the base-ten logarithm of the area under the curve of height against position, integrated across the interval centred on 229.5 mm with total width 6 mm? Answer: 2.07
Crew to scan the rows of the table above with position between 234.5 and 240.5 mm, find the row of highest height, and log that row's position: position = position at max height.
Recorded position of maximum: 236 mm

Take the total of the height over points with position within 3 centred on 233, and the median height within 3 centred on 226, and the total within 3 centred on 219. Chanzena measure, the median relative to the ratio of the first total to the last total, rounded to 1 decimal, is 20.0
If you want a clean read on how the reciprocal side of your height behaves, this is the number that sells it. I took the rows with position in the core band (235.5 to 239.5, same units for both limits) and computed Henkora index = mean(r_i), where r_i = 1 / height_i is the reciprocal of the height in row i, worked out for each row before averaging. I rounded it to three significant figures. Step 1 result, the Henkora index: 0.0535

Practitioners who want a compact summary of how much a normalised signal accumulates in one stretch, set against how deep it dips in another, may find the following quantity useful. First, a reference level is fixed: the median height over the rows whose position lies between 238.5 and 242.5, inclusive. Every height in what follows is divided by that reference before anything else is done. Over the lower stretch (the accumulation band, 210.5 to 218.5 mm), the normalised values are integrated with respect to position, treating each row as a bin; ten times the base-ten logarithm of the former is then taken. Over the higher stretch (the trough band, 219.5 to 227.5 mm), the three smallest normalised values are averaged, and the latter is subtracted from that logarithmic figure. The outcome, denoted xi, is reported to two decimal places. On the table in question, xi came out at 8.03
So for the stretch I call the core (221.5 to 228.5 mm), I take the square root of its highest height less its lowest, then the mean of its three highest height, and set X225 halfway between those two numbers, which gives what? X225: 10.7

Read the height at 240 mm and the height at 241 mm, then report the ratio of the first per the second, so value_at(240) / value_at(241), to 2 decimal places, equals 0.97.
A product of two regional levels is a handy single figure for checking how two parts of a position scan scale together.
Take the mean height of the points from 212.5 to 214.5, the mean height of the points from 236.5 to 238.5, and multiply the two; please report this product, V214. 352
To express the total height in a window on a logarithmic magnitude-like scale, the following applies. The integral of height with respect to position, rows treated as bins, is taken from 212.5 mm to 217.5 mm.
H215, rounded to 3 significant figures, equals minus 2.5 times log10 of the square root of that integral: -2.47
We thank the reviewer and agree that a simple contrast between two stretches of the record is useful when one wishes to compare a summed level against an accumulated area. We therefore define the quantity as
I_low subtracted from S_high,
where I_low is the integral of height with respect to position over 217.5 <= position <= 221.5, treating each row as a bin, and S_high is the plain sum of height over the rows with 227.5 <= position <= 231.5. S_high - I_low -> 2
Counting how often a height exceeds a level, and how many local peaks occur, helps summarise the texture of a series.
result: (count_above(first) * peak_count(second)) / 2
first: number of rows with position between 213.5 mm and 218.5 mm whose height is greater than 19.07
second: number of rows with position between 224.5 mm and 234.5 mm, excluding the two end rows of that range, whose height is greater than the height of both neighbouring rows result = 2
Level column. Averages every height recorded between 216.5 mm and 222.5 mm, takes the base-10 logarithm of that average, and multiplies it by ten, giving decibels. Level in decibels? 12.8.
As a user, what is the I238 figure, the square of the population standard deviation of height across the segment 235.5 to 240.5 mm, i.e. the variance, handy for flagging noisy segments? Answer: 0.06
